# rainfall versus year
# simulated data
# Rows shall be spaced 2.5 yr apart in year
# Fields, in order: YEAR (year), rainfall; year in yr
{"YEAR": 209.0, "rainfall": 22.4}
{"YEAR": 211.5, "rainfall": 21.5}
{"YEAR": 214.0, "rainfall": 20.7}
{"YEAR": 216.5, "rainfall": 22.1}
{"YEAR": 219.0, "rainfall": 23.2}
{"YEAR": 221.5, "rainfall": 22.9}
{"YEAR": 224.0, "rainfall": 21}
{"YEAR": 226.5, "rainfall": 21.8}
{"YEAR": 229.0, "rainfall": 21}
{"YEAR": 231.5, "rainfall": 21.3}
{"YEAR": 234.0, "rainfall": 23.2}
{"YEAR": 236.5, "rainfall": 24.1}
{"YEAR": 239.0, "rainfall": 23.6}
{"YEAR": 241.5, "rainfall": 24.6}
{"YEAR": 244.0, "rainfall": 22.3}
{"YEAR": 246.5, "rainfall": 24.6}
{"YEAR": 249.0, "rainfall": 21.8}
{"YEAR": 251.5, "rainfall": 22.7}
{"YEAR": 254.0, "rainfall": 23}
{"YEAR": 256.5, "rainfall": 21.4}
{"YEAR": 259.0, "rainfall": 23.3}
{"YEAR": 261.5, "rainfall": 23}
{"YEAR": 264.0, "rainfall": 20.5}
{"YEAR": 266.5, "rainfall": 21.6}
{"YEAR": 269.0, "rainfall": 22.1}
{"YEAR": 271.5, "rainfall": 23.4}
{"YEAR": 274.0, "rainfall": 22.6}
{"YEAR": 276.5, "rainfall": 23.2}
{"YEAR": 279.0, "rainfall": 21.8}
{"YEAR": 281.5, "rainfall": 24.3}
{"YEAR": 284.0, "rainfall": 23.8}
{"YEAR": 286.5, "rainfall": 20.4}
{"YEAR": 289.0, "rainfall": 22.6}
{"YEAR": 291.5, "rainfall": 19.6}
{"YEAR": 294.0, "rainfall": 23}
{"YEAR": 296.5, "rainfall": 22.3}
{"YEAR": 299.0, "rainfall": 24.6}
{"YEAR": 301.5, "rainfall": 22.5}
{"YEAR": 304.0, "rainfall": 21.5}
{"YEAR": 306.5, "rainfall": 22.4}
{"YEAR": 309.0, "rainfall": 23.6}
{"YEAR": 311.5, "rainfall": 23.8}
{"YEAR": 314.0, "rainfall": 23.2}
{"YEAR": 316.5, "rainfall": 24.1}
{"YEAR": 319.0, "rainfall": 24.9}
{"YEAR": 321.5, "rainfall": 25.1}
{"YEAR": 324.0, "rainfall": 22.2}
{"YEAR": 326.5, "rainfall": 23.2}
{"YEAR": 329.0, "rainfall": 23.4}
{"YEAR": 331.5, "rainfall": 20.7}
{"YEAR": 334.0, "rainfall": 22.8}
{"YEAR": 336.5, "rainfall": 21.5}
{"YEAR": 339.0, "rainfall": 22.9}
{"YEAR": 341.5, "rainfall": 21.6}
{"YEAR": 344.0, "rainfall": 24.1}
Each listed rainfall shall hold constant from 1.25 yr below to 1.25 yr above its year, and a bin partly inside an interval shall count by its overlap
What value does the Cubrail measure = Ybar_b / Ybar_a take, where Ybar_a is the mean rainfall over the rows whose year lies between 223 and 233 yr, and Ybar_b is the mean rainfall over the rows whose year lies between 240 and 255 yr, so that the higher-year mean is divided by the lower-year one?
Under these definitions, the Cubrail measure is 1.09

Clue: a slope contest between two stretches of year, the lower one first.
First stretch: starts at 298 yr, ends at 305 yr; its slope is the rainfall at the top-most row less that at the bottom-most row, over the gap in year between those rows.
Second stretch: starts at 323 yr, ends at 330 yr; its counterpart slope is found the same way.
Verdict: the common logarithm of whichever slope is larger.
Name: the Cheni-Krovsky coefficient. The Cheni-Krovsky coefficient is -0.6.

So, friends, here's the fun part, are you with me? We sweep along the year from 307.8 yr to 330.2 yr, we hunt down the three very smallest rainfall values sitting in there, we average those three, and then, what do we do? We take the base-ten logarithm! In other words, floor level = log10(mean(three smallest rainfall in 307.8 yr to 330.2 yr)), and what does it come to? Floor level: 1.359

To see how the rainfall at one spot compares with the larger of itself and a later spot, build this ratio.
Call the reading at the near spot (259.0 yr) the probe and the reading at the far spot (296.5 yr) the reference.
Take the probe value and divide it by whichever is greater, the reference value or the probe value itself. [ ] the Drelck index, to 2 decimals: 1.00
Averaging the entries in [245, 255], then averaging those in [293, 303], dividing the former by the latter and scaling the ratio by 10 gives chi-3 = 10.0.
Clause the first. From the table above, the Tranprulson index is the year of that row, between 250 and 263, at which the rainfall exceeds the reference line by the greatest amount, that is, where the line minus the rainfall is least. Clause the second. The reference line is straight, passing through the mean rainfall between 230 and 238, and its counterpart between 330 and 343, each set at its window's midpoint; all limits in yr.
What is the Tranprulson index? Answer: 259.0 yr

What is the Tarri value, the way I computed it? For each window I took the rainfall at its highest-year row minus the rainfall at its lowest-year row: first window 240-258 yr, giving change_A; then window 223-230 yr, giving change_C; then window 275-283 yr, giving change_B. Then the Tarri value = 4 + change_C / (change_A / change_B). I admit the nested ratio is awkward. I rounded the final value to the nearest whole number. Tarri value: 4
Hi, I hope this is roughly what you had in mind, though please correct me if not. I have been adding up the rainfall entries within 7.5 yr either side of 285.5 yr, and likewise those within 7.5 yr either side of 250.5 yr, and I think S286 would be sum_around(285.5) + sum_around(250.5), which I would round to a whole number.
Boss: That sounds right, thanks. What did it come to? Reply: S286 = 268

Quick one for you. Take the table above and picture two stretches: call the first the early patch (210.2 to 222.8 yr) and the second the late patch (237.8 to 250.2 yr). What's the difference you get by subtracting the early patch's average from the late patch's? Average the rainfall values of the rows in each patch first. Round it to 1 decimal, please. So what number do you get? 1.3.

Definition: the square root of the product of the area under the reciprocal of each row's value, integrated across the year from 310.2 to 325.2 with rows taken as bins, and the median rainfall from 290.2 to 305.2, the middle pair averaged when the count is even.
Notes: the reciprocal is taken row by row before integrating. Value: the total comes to 3.75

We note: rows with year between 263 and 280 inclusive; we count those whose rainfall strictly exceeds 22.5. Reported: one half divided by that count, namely 0.17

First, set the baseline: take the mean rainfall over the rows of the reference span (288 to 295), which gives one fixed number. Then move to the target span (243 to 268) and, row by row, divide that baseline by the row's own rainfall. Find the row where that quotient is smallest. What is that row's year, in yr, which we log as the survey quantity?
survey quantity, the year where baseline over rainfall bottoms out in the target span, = 246.5 yr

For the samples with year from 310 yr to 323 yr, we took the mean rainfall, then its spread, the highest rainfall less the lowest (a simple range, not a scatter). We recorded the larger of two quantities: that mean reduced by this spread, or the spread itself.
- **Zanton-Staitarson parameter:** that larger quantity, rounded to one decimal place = 22.3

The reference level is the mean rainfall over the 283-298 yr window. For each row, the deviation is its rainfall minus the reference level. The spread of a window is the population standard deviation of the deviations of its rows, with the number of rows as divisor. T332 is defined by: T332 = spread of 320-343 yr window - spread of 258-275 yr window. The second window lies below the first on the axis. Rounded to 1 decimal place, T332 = 0.3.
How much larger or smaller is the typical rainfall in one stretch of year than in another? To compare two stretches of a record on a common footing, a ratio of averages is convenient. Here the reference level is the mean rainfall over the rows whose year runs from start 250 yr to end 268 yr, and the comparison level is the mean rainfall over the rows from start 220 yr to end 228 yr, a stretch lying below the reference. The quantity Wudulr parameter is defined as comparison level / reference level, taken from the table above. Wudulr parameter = 0.99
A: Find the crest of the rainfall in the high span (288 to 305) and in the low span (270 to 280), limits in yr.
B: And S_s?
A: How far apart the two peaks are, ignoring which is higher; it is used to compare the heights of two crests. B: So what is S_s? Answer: 1.2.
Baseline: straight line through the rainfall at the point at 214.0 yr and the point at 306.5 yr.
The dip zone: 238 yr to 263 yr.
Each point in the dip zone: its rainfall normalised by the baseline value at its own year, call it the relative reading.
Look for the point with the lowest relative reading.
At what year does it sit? 256.5 yr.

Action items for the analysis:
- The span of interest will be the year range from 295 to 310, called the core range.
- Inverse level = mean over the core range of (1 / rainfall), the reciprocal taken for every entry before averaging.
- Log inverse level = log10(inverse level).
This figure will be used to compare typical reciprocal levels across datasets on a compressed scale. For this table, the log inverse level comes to -1.36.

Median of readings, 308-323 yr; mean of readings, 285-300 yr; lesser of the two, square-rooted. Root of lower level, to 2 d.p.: 4.70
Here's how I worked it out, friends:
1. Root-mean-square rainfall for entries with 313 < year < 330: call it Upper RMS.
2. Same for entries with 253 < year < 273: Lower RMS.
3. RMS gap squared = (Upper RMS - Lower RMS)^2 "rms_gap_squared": 2.1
